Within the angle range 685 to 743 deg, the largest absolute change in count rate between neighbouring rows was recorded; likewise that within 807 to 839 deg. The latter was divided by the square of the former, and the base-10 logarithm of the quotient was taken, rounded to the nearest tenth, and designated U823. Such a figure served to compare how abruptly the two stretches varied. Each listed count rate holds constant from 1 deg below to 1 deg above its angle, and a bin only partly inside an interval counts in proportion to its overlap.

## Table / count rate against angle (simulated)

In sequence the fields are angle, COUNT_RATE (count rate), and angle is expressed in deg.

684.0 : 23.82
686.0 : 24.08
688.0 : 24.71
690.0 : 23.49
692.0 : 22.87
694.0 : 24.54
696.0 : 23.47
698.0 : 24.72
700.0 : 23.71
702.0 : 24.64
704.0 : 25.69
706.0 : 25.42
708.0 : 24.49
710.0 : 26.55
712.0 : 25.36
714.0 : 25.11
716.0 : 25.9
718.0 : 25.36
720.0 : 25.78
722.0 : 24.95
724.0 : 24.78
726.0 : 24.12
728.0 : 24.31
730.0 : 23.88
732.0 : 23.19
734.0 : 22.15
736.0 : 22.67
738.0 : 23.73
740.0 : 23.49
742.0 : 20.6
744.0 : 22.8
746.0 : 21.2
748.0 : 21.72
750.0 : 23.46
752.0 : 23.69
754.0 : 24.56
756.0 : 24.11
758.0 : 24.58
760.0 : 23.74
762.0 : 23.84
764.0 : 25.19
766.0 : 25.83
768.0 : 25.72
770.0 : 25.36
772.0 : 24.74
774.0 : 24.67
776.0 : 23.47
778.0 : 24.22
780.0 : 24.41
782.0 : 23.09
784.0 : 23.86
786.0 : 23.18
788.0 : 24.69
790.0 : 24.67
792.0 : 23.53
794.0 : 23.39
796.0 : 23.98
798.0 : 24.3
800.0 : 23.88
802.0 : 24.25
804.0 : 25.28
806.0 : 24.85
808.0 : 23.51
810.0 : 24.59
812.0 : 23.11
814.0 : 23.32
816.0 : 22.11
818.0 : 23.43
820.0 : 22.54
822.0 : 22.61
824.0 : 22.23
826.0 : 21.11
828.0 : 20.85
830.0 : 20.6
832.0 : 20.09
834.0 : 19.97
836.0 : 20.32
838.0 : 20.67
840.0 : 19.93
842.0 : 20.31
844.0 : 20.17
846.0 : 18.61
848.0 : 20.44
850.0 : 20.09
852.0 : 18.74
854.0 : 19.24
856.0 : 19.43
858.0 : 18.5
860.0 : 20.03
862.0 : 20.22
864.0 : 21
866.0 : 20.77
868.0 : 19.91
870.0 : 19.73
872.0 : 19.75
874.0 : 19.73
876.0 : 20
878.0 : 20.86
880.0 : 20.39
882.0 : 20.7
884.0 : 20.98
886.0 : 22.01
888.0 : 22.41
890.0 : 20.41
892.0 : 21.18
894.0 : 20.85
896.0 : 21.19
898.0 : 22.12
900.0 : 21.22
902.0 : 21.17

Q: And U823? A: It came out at -0.8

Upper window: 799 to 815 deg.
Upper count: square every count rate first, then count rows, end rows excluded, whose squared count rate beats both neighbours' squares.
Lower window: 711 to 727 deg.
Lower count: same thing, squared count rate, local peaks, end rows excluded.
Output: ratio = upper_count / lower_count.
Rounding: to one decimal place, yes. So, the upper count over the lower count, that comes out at 1.0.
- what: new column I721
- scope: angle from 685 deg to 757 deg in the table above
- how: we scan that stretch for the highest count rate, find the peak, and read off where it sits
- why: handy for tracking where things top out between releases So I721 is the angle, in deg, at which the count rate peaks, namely 710.0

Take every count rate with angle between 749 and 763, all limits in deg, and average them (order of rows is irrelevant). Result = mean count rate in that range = 24.0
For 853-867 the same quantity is 19.9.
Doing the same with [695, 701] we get 24.0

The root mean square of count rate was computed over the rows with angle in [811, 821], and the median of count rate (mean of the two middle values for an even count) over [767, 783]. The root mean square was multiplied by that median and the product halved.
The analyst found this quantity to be 281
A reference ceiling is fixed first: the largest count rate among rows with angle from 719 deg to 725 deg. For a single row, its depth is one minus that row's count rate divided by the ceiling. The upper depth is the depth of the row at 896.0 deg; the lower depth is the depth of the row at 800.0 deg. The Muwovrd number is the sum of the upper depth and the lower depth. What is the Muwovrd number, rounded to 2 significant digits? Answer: 0.25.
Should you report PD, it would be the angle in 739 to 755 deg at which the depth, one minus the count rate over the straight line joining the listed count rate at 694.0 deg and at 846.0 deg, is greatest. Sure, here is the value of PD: 742.0 deg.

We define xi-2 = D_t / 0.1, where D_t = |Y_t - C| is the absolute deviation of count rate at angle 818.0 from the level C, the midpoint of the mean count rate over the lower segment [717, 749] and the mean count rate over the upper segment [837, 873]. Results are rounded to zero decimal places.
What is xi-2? 18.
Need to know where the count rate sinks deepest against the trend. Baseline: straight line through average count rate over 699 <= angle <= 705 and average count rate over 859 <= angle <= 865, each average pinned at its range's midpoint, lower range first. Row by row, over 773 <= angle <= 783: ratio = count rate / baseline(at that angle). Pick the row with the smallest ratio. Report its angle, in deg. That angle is 782.0 deg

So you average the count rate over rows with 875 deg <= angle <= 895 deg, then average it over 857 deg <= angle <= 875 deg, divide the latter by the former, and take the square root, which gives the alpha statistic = 0.98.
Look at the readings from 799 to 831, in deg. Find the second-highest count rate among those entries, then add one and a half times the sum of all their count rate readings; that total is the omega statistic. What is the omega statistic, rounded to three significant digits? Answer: 577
